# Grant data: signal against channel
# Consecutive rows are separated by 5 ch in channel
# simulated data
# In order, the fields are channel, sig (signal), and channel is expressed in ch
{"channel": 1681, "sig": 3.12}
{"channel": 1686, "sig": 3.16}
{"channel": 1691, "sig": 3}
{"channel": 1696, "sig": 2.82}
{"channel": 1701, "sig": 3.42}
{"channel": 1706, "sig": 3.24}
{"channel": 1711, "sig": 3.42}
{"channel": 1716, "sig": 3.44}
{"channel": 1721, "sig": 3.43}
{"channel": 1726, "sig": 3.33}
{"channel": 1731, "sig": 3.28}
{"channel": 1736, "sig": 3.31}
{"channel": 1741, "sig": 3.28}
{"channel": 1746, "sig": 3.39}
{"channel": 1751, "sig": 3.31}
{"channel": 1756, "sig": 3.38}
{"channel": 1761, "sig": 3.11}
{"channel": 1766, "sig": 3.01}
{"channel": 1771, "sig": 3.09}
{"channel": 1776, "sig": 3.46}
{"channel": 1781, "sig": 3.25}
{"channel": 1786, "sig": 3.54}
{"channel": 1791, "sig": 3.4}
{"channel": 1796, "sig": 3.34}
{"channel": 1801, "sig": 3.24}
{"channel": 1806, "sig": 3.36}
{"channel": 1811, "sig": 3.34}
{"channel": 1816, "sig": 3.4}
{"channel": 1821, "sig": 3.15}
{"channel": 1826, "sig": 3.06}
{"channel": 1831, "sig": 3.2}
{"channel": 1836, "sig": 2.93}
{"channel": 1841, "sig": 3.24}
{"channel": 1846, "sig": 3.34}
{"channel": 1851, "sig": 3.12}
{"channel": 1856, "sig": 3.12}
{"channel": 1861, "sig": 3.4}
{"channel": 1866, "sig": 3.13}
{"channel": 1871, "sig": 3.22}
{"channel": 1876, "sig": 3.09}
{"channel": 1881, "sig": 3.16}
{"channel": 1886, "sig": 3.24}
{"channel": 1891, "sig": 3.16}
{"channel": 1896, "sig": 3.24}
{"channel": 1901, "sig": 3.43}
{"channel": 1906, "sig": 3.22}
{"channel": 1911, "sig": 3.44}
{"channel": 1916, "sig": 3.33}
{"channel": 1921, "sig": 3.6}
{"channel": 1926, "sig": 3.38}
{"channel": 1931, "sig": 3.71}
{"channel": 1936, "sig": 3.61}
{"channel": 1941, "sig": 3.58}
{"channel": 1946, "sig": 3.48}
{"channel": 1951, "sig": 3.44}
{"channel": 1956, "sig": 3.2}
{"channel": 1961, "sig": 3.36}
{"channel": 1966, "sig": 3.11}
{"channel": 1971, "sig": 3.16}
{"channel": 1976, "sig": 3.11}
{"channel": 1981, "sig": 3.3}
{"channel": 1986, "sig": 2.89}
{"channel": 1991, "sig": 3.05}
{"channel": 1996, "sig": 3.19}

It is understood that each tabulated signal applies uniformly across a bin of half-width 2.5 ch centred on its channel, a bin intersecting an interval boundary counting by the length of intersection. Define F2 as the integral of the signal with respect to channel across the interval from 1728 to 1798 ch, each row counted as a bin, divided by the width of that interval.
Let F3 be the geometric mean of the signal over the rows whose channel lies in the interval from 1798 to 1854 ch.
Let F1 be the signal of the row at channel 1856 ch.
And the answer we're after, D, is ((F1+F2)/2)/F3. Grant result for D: 1.00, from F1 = 3.12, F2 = 3.30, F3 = 3.21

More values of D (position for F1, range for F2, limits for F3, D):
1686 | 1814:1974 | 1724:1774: 0.99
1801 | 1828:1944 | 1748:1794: 1.00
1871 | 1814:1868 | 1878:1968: 0.95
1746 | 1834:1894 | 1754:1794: 1.00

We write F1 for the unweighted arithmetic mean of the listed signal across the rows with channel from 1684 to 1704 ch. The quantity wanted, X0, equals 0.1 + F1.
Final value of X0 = 3.20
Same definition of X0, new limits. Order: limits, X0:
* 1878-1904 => 3.35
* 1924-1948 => 3.65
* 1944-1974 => 3.39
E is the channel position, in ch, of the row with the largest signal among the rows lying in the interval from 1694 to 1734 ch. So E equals 1716 ch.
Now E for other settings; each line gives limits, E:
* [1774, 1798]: 1786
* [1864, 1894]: 1886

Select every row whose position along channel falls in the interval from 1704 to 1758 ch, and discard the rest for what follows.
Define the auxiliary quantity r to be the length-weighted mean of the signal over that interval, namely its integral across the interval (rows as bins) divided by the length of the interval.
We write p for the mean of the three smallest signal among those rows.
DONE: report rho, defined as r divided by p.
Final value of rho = 1.02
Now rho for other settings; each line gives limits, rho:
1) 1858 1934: 1.06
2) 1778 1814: 1.02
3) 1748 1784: 1.05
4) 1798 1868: 1.06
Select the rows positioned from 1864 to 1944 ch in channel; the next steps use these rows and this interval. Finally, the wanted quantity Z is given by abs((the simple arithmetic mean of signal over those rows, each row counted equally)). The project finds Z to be 3.346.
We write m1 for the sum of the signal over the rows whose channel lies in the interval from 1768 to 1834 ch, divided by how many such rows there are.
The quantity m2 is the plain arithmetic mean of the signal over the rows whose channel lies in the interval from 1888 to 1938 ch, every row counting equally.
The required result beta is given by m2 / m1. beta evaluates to 1.04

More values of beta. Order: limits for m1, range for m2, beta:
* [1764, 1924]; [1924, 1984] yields 1.03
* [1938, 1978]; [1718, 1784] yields 0.99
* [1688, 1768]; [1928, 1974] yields 1.04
